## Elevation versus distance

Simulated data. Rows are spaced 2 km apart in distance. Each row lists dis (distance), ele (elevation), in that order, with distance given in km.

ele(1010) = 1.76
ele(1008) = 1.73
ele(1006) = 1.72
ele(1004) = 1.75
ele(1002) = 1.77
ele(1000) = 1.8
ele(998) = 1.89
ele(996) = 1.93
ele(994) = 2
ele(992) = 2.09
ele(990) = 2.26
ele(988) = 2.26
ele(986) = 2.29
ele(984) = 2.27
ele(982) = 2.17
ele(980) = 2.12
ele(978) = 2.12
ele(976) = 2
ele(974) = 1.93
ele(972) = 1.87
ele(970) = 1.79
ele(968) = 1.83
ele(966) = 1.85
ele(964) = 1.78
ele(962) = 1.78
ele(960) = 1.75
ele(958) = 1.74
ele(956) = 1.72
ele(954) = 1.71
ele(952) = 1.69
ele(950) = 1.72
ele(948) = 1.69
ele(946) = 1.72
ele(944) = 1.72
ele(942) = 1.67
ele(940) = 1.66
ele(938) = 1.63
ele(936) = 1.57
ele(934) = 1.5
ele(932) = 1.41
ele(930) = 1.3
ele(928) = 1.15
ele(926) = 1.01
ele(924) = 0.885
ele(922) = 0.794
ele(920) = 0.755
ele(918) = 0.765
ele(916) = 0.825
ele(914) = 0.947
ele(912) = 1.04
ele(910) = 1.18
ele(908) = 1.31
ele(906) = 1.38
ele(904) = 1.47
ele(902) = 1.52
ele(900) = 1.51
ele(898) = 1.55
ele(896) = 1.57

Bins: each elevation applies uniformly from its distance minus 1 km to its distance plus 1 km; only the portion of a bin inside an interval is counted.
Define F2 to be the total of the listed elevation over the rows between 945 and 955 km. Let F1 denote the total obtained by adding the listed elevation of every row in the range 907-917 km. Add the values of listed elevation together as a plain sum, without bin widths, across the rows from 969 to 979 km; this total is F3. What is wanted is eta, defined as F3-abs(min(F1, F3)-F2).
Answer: 6.5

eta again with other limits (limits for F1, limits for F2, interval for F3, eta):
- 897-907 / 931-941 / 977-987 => 10.6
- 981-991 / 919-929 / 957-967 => 4.6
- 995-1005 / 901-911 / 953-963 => 6.9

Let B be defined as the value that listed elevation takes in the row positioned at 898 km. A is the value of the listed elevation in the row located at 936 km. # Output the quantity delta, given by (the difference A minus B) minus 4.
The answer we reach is -3.98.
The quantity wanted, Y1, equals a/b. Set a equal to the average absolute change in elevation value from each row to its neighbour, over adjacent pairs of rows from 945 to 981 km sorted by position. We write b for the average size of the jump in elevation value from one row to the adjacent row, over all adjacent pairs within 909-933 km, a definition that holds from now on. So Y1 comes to 0.4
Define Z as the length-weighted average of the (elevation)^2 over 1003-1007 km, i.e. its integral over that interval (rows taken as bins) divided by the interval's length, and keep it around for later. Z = 3.0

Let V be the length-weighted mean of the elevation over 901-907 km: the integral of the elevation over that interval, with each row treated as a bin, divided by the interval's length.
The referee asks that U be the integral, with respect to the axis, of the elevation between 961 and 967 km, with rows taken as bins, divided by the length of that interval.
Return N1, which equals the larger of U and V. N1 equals 1.80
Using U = 1.80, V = 1.46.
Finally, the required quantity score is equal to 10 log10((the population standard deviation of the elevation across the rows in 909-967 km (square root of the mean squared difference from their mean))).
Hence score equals -4.3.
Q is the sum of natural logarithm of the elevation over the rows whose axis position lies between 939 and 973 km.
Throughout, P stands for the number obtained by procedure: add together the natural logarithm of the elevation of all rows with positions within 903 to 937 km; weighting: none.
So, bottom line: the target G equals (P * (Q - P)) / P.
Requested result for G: 8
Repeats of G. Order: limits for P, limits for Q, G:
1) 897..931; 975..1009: 10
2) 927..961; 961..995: 4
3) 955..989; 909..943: -9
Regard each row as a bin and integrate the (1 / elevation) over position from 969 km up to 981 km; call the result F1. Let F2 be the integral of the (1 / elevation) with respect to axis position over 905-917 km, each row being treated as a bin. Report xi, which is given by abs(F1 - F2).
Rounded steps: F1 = 6.1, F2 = 11.1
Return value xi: 5.0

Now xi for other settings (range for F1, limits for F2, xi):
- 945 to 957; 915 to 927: 7.4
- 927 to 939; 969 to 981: 2.4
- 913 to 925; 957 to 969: 7.9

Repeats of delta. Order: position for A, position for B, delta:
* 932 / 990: -4.85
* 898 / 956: -4.17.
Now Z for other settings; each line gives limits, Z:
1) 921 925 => 0.7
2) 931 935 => 2.1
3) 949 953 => 2.9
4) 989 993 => 4.7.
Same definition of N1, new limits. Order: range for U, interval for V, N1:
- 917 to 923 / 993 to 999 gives 1.94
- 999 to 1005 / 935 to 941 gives 1.77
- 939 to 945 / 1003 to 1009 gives 1.73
